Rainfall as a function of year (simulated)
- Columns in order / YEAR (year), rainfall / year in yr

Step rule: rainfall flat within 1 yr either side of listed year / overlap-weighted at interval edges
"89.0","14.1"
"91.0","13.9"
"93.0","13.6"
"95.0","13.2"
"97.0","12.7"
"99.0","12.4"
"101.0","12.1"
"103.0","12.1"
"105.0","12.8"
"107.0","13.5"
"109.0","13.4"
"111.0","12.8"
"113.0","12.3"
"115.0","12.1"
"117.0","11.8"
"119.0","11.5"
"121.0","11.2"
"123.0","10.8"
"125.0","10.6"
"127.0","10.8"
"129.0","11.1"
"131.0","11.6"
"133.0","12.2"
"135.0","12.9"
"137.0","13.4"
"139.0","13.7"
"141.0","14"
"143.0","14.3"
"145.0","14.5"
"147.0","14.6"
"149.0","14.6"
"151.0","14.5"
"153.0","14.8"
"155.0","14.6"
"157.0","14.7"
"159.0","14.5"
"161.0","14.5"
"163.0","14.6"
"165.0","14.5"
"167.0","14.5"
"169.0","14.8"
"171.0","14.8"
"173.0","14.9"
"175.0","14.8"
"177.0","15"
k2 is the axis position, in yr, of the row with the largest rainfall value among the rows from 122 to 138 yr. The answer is 137.0 yr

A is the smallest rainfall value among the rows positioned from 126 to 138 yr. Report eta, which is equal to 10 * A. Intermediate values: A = 10.8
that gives 108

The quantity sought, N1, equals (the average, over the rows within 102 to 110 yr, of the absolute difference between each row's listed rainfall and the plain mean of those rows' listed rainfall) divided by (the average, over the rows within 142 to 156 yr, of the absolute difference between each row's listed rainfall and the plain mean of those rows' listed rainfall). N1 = 5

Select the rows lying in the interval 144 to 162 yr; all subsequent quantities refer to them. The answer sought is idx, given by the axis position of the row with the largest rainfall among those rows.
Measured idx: 153.0 yr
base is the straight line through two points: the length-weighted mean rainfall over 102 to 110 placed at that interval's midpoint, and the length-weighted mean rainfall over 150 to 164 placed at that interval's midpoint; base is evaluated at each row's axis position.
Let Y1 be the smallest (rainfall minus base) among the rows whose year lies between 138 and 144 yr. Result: -0.32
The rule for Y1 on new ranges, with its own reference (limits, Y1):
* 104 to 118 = -1.51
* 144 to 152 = 0.09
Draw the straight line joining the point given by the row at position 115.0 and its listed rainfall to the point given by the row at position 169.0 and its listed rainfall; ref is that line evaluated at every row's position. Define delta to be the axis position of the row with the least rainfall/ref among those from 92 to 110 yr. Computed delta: 103.0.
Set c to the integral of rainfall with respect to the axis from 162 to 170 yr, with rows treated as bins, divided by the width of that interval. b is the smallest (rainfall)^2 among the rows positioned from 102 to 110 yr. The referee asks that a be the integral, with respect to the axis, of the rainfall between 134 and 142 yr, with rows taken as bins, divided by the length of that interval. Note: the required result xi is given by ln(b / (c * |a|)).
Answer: -0.30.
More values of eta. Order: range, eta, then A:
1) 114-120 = 115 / 11.5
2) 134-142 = 129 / 12.9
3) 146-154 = 145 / 14.5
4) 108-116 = 121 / 12.1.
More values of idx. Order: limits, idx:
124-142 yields 141.0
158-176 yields 173.0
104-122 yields 107.0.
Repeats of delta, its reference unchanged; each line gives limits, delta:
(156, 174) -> 167.0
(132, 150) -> 133.0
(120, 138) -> 125.0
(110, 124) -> 123.0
